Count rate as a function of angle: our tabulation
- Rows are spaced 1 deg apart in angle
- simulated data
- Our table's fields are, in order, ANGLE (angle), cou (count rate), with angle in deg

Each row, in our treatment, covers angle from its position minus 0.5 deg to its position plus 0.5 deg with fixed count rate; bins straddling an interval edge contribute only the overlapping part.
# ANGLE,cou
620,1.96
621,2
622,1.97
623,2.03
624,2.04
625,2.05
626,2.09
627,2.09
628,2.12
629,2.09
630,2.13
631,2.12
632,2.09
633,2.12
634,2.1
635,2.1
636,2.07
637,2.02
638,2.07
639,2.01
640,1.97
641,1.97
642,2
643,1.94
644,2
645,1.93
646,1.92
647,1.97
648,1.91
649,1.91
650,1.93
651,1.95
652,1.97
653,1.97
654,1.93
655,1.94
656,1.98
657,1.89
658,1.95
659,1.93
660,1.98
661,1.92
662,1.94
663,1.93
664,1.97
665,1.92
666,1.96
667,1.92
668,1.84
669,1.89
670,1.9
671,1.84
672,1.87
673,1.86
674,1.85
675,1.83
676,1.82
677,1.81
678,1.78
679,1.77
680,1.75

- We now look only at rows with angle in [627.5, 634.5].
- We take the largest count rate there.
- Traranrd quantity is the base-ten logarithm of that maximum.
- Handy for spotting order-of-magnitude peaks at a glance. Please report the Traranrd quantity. 0.33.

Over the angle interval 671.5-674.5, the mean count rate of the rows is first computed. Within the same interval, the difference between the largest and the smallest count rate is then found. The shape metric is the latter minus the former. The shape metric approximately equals -1.84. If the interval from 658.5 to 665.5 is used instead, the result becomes -1.88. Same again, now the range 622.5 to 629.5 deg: -1.98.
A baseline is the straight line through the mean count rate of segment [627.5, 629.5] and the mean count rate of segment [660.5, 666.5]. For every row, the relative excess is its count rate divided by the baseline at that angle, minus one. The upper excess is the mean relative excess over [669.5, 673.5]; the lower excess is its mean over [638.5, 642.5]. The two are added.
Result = -0.048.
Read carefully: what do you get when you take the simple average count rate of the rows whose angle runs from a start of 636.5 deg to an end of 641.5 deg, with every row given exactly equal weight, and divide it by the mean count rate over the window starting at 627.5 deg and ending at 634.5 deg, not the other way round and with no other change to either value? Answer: 0.95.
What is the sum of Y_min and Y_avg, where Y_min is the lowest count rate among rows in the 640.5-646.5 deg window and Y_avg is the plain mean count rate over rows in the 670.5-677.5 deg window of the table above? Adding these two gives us 3.76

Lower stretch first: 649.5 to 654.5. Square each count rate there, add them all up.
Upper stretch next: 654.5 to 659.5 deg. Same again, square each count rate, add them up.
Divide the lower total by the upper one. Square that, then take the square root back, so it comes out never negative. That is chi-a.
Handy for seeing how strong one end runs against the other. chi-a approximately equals 1.01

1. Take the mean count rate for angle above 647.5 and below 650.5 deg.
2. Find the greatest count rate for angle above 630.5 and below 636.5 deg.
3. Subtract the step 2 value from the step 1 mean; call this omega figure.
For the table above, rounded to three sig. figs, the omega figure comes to -0.203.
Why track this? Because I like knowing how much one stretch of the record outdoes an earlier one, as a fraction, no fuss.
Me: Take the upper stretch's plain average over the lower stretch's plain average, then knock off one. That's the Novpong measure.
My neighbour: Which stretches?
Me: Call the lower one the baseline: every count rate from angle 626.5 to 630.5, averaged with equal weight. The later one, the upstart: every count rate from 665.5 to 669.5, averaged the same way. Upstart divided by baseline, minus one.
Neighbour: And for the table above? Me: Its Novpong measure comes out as -0.10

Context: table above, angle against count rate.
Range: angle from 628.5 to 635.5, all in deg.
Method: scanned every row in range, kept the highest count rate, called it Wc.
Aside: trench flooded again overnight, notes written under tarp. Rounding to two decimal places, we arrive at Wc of 2.13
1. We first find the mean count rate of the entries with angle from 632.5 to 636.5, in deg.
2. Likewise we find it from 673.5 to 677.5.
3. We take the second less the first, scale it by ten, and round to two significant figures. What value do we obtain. -2.7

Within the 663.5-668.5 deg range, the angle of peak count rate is 664 deg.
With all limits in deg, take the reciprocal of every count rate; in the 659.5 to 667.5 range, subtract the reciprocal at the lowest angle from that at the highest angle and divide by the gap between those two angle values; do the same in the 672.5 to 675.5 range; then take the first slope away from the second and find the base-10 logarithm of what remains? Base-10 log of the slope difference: -2.67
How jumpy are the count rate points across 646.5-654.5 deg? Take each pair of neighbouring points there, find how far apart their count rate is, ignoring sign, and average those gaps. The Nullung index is 0.023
